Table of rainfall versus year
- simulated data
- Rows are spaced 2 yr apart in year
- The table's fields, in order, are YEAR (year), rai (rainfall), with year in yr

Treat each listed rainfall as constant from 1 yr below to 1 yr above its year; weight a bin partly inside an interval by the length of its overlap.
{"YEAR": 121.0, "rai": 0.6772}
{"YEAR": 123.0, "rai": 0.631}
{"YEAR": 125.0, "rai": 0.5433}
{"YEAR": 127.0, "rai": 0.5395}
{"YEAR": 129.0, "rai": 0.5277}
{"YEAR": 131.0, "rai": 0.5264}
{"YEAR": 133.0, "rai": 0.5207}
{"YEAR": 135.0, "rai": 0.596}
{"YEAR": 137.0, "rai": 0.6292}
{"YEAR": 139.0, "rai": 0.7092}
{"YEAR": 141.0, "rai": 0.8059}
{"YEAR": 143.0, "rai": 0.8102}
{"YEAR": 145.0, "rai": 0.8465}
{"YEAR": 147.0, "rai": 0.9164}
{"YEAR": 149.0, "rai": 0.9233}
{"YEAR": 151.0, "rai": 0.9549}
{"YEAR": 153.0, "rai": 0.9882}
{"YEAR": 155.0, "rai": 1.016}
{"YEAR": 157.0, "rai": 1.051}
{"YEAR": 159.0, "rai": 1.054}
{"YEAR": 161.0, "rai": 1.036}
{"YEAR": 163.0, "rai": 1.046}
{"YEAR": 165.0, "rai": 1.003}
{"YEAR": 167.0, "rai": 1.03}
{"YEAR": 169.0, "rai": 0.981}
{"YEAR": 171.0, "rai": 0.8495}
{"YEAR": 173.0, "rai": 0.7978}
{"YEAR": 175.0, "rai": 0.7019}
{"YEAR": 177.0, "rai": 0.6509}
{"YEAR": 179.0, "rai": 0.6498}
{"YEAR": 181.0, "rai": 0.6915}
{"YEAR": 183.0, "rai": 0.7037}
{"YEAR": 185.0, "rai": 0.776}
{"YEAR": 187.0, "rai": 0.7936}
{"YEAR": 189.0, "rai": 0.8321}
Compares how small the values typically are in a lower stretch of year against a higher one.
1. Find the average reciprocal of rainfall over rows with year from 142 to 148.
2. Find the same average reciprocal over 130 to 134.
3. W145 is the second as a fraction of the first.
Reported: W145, 1.63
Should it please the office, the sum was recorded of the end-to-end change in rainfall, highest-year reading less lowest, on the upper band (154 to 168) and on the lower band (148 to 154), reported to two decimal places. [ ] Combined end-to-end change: 0.08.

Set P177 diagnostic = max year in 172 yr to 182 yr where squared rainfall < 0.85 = 181.0 yr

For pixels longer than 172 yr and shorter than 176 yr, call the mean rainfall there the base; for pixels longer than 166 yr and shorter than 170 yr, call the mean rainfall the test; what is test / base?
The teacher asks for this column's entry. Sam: 1.34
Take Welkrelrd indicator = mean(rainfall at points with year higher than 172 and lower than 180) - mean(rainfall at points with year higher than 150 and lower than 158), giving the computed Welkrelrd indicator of -0.30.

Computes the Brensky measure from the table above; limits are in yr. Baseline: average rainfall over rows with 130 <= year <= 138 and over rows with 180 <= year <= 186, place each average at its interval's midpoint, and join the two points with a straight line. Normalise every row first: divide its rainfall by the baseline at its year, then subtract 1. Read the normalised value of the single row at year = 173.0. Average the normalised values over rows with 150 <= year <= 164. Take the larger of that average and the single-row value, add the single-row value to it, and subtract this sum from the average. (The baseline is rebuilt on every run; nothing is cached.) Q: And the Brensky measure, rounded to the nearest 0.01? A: -0.15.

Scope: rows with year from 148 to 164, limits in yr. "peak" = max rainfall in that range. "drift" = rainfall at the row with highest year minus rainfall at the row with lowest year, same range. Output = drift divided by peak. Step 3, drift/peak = 0.1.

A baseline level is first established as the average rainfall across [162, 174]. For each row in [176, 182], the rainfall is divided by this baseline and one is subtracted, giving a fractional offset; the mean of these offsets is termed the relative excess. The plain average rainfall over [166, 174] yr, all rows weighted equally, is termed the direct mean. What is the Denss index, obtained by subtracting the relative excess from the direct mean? 1.2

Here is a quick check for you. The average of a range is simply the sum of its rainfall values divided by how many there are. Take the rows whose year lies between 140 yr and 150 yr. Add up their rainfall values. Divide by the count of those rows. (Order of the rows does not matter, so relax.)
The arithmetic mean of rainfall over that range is 0.9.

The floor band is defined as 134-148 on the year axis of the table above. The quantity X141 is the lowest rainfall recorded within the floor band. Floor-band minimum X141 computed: 0.596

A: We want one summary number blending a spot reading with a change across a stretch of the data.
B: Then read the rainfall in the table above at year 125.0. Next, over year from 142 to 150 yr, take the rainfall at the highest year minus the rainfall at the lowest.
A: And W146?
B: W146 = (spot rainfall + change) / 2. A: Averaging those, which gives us 0.328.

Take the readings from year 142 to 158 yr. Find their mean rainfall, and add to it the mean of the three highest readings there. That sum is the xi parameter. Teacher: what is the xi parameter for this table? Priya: 2.0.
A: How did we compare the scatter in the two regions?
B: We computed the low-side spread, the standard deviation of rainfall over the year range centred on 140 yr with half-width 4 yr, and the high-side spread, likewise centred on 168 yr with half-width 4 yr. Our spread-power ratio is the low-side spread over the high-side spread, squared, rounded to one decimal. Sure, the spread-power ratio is 1.2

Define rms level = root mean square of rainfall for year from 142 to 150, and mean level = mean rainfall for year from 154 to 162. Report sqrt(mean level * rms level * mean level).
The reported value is 0.97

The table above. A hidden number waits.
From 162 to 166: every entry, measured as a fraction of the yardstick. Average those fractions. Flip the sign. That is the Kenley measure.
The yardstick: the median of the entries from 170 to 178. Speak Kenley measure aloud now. -1.4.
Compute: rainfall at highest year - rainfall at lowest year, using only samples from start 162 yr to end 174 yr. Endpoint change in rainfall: -0.25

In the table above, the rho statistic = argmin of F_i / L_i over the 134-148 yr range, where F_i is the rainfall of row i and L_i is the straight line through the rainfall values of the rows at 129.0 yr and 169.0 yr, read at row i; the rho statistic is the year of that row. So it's 135.0 yr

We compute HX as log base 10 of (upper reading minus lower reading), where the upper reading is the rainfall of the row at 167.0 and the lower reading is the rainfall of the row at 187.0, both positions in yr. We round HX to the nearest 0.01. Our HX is -0.63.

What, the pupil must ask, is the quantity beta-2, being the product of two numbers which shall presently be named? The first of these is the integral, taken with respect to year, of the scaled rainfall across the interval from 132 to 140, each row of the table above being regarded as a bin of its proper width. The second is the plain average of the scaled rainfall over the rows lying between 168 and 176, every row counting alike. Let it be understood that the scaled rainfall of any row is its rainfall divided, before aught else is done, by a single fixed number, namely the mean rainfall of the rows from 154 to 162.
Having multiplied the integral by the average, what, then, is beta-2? 3.8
